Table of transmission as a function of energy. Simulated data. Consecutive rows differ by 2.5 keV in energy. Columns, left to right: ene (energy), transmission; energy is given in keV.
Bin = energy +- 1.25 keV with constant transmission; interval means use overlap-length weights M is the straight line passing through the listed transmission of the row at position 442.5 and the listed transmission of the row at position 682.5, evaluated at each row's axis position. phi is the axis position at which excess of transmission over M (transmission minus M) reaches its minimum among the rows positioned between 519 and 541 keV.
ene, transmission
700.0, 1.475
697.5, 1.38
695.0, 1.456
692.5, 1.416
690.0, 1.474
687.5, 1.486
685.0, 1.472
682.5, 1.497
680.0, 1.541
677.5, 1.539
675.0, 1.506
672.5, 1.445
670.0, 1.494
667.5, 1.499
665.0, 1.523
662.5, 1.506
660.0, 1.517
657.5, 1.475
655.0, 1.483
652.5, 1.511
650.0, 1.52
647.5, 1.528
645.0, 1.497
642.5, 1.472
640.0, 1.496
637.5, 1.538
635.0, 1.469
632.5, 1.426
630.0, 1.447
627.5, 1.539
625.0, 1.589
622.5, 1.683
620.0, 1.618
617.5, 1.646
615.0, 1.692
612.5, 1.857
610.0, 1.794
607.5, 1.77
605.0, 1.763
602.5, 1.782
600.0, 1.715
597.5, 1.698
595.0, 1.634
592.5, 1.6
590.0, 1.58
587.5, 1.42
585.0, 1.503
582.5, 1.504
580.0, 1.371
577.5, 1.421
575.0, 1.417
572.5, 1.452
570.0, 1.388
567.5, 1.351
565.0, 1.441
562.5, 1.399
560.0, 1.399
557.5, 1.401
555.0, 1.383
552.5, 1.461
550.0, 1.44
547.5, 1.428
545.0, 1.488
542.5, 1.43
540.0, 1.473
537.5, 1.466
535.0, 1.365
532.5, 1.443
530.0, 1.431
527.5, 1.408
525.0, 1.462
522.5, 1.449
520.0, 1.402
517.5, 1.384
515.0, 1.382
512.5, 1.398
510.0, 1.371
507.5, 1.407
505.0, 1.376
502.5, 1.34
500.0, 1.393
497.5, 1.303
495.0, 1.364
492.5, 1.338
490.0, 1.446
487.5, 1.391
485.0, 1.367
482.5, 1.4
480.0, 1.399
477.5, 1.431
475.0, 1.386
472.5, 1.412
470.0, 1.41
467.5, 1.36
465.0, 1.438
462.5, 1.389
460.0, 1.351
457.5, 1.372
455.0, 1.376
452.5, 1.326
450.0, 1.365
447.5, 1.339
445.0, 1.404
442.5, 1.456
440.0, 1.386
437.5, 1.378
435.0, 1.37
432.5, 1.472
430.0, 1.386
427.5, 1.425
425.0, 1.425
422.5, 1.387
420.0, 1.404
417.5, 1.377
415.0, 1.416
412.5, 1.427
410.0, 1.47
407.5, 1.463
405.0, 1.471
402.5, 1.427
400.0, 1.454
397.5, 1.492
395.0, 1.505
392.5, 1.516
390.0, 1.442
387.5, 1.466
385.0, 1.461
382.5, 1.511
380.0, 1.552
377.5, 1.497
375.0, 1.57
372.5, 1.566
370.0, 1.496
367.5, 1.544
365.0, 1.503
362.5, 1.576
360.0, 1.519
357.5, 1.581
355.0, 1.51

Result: 535.0 keV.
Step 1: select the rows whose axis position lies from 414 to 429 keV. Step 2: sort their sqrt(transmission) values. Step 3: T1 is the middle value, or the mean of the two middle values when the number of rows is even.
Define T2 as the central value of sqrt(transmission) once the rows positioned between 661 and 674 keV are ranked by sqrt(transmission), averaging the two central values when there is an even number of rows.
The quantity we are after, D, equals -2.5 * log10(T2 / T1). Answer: -0.033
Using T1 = 1.19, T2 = 1.22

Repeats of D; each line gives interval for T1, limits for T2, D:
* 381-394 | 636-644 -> -0.011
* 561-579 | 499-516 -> 0.014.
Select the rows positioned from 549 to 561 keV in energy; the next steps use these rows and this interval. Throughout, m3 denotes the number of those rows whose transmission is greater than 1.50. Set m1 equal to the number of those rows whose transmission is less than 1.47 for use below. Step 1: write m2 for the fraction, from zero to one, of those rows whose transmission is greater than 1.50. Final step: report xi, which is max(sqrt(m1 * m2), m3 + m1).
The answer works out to 5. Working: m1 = 5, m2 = 0.0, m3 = 0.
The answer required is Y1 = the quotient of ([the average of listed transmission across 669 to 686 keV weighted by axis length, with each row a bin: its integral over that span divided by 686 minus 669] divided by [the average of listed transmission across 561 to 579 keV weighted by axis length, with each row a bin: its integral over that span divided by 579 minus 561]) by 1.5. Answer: 0.71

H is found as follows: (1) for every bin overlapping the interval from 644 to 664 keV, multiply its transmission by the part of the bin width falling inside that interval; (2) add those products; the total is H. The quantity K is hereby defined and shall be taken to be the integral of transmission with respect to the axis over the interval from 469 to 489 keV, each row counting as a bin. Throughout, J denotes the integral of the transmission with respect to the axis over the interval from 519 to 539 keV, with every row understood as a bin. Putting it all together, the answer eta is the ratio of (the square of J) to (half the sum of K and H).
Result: 28.1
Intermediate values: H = 30.1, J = 28.6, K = 28.0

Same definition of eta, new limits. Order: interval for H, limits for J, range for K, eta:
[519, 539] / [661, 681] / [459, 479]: 32.1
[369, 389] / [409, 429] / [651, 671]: 26.6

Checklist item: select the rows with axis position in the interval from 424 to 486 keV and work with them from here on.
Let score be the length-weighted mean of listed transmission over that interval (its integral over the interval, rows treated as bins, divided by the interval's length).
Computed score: 1.39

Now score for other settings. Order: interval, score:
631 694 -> 1.49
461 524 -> 1.39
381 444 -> 1.44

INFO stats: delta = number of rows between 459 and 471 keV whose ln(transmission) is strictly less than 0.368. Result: 5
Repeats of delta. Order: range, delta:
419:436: 6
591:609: 0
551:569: 6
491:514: 9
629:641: 1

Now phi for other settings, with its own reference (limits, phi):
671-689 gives 672.5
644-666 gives 657.5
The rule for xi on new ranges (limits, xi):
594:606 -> 5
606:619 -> 5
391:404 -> 4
